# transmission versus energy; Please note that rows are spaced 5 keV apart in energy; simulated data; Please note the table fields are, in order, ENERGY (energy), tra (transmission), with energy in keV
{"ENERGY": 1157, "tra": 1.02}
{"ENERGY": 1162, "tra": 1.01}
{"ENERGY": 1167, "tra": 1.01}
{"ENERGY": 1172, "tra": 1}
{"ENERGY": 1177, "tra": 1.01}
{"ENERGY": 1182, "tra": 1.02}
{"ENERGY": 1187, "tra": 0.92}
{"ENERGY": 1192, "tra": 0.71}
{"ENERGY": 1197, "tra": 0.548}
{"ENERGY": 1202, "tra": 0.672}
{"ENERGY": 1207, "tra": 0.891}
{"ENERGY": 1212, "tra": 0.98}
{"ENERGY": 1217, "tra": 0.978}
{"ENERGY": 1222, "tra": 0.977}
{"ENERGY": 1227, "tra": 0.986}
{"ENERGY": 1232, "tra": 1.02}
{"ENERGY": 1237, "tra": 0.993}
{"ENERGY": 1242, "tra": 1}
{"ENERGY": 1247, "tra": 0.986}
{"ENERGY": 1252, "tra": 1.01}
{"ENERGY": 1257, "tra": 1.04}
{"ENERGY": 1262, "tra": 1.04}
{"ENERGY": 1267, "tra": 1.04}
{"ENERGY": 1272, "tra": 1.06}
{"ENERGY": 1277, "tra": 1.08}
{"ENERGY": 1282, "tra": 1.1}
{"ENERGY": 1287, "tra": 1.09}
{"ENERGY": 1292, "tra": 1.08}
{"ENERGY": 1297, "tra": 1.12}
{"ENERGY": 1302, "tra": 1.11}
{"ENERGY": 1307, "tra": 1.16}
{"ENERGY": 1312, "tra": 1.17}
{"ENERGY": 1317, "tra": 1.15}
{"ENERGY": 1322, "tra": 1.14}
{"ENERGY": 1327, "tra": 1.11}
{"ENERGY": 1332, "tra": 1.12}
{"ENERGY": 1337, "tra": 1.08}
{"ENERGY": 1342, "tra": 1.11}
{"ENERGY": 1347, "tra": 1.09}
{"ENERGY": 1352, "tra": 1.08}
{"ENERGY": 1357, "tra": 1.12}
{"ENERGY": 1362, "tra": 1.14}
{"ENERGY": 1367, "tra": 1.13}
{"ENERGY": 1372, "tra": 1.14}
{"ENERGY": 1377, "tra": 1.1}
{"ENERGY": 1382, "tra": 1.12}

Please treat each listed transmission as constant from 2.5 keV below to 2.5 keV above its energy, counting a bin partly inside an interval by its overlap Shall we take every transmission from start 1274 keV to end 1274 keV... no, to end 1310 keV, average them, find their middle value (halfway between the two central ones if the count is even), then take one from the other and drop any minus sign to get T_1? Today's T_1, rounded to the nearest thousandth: 0.006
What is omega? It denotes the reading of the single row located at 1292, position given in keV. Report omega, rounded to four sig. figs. 1.080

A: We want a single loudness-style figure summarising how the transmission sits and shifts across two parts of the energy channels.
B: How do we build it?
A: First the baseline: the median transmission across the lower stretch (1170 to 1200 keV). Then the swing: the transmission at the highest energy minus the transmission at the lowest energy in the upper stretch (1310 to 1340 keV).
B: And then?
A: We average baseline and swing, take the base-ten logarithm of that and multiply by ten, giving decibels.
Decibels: -3.6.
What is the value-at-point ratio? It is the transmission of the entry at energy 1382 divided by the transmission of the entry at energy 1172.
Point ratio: 1.12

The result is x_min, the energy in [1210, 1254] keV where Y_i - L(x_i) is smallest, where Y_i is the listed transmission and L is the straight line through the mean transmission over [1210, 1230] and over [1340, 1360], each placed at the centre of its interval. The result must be 1247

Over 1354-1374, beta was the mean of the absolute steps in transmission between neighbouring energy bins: 0.013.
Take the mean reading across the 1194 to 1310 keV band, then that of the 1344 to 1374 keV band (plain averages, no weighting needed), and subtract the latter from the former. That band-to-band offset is -0.12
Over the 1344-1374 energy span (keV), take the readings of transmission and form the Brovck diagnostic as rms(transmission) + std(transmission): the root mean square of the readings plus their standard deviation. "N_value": 1.14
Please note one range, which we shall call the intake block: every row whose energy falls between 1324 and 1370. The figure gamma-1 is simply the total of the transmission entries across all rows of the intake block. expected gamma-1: 10.0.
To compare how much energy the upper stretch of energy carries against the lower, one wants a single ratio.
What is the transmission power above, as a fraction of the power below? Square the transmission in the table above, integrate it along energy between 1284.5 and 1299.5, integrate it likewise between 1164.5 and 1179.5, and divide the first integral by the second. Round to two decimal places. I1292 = 1.19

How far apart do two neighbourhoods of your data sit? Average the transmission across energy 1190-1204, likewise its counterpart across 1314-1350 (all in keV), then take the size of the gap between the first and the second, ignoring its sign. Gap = 0.47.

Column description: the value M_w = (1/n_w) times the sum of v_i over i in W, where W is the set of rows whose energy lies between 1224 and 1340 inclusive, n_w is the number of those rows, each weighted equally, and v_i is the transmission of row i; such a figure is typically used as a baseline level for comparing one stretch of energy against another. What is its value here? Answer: 1.07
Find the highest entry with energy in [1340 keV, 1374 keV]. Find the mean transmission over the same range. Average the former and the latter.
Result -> 1.13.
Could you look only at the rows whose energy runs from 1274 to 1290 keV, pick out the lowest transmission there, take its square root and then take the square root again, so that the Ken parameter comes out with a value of 1.02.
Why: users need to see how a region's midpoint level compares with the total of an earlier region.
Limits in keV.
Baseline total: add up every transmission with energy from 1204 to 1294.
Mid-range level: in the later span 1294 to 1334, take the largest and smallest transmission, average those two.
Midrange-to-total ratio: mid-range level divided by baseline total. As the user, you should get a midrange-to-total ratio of 0.06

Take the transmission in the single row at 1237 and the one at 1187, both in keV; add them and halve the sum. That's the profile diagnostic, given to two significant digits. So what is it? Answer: 0.96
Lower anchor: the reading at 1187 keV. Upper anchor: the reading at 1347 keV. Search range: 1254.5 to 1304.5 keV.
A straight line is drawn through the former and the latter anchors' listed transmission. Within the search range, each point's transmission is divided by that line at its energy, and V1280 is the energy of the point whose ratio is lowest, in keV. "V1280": 1267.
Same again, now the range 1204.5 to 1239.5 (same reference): 1207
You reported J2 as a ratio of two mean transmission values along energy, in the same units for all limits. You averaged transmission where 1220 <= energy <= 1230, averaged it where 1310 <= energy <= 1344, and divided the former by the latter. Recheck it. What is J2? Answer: 0.87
